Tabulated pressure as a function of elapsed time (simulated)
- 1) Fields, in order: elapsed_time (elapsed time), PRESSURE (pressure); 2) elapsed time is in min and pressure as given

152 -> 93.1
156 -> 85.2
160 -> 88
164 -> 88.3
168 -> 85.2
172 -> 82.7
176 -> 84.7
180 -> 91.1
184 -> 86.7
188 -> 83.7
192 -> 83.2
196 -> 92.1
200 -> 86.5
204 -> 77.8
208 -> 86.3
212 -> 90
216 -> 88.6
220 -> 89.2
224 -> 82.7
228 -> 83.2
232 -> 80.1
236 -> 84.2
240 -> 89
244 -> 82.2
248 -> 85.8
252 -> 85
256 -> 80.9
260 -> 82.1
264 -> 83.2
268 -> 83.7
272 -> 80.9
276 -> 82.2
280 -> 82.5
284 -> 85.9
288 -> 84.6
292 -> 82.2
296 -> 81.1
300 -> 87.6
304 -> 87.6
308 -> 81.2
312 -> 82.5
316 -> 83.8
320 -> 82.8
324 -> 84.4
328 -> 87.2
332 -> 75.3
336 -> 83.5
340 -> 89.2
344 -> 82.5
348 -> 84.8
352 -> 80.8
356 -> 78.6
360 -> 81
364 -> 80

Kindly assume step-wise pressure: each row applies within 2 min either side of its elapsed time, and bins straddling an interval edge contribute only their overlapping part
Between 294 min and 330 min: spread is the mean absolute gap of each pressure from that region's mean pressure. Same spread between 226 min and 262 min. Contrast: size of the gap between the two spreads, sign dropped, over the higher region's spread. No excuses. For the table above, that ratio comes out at 0.0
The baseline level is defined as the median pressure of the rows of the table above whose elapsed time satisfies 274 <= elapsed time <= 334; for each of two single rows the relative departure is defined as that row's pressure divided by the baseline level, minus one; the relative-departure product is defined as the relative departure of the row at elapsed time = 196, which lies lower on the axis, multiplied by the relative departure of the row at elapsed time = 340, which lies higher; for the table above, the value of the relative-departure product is 0.0087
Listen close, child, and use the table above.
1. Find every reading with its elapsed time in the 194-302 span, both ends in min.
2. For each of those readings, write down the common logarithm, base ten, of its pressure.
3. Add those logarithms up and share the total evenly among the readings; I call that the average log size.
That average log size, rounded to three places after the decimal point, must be 1.926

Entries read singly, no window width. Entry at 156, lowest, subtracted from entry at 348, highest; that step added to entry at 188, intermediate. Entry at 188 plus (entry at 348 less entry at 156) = 83.3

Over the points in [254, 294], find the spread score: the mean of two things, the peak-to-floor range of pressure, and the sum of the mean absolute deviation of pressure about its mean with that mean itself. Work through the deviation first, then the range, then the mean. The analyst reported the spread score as 44.5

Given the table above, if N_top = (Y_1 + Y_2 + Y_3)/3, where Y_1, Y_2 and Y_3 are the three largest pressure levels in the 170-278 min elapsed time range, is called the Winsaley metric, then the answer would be 91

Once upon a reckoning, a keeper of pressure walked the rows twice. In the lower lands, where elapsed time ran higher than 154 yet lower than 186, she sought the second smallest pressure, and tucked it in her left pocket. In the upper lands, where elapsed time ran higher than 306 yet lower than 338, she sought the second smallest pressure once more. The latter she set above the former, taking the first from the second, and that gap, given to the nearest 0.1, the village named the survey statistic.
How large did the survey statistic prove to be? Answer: -3.5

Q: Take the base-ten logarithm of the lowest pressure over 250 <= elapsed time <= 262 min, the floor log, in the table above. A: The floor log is 1.908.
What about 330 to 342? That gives 1.877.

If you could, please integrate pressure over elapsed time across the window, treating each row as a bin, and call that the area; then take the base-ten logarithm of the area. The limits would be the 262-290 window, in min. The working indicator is 3.37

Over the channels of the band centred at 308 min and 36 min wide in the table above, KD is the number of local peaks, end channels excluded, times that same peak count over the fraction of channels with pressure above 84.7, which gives 4.5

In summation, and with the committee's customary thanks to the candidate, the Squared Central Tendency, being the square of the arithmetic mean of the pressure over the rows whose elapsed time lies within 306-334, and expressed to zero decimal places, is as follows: 6799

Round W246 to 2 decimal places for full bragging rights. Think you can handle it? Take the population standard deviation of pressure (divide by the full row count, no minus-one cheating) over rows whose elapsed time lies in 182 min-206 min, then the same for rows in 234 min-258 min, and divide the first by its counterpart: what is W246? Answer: 1.66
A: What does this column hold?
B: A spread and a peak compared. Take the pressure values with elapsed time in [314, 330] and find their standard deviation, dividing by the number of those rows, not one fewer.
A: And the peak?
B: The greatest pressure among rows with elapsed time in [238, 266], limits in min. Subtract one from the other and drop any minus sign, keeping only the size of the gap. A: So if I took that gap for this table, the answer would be 87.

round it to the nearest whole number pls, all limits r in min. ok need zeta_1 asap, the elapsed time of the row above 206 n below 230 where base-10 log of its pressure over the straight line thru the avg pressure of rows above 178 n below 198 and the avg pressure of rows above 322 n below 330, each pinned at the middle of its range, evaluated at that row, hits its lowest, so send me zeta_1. 224 min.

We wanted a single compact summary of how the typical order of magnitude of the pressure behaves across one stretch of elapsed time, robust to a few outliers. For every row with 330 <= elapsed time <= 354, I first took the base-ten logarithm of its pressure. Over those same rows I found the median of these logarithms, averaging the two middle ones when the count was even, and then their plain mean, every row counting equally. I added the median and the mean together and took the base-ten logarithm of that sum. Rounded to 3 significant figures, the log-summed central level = 0.584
